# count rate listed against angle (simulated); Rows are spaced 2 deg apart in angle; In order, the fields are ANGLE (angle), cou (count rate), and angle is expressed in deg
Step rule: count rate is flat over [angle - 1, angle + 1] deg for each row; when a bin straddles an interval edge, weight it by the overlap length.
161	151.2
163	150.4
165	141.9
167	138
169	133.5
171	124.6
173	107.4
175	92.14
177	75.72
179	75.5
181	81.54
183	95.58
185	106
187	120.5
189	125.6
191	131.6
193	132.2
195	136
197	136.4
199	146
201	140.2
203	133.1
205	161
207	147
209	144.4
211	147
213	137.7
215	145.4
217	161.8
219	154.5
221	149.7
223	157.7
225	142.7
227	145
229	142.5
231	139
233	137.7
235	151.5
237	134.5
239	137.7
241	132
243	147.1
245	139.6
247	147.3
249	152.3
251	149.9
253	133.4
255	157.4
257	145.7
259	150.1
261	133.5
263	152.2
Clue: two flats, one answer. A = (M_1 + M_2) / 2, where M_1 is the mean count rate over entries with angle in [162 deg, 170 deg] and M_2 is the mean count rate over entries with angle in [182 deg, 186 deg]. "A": 121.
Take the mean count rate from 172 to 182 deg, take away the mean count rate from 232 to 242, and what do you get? -52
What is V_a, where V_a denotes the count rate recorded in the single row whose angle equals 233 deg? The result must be 137.7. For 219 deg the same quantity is 154.5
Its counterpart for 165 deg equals 141.9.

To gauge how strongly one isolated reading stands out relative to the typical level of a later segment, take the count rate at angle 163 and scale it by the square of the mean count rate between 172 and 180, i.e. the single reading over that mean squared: 0.020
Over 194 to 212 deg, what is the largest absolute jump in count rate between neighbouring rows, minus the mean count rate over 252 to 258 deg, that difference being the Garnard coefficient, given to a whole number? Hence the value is -118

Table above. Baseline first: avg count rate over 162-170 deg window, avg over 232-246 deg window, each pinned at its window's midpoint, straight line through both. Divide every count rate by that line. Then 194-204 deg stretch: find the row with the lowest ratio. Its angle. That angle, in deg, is 203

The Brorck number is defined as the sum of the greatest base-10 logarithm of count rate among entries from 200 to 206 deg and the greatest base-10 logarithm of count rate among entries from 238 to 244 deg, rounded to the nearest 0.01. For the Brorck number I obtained 4.37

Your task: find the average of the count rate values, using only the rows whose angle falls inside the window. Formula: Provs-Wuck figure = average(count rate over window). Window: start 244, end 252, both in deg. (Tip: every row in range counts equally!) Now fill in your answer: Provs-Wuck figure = 147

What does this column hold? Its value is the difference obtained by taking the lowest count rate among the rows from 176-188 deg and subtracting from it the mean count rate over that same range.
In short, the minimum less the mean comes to -17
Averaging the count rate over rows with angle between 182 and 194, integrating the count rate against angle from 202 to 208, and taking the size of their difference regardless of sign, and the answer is 764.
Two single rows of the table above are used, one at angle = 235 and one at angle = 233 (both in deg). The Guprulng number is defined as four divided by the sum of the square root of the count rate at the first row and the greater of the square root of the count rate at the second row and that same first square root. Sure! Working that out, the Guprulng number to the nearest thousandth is 0.162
